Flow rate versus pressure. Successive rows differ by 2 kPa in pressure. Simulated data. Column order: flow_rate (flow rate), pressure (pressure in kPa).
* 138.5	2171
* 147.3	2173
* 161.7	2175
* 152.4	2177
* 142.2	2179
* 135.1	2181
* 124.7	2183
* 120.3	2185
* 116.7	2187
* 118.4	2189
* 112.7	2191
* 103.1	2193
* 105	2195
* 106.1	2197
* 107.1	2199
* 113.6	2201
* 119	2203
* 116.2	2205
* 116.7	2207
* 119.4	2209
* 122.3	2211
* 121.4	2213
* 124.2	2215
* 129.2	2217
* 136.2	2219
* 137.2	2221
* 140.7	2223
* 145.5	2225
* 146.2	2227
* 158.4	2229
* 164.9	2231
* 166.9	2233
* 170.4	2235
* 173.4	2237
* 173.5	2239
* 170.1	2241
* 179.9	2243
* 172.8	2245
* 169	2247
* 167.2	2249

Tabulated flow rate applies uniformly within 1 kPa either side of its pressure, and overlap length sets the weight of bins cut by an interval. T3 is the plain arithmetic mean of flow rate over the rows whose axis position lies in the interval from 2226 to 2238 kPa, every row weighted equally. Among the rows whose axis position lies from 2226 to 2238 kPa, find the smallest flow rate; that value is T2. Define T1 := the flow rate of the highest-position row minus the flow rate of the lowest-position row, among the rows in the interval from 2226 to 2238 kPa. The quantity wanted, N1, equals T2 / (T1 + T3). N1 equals 0.77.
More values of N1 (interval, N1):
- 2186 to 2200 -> 1.03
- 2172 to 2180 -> 0.98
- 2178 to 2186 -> 1.11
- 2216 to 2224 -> 0.88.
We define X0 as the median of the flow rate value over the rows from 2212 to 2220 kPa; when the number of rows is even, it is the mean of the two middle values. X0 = 127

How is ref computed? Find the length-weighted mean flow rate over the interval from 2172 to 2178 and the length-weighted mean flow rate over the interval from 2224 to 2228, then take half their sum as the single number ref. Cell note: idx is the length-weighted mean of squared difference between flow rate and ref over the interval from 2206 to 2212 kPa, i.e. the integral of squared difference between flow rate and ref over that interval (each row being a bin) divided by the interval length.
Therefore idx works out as 927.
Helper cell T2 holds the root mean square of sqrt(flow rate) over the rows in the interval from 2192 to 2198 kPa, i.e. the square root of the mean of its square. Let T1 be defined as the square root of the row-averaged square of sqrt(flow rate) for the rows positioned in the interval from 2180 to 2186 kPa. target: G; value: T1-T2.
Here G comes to 1.0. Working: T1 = 11.3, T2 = 10.2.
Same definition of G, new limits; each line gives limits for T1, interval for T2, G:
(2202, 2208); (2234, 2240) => -2.3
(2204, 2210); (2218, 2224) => -0.9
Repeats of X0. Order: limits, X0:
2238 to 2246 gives 173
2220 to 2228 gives 143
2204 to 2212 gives 118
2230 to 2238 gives 169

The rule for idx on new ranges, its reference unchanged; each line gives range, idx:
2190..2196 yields 1857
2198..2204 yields 1363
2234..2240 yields 513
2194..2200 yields 1916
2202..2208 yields 1059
